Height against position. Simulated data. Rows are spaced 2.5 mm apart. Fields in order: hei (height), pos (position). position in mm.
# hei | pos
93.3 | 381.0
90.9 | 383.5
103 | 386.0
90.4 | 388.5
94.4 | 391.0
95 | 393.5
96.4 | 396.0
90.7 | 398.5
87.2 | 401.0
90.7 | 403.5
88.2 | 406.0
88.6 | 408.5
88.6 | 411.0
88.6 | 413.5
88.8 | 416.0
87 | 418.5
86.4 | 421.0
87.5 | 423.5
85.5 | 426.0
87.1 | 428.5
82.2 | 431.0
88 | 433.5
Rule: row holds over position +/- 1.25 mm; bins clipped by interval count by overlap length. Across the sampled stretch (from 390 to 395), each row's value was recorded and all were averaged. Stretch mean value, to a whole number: 95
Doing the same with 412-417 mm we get 89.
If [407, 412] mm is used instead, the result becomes 89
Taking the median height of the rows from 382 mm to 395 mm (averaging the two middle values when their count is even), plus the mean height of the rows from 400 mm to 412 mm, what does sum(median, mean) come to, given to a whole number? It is 183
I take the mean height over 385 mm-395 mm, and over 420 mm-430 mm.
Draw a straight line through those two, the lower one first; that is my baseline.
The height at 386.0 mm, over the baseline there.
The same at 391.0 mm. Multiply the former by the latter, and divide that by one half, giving 2.11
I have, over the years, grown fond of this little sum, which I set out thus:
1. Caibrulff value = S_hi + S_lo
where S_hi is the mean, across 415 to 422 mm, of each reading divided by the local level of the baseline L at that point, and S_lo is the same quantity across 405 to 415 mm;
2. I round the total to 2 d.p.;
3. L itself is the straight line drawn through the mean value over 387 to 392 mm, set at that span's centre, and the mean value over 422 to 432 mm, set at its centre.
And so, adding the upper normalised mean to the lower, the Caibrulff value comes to 2.00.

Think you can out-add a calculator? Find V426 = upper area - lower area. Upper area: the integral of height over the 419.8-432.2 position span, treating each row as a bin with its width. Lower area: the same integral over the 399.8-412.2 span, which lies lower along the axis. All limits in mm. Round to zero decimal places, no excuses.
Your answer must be -36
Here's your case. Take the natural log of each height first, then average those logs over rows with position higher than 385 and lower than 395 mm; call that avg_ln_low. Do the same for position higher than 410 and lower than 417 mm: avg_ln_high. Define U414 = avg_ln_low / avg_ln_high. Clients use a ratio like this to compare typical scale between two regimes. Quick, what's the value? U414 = 1.02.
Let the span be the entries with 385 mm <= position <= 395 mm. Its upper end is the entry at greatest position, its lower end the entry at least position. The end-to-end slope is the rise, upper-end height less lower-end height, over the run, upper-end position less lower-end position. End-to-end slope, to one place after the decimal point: -1.1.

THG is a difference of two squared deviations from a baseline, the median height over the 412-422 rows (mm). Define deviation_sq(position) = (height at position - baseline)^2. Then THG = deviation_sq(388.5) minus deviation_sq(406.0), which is 7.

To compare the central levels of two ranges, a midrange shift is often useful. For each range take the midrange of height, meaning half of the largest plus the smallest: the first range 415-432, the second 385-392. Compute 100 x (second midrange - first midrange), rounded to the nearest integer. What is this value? 1120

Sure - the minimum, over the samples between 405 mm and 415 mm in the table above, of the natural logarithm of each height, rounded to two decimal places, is 4.48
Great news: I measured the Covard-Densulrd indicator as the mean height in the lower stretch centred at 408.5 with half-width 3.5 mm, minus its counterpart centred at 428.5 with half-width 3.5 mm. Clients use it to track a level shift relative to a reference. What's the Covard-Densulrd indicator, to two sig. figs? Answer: 3.5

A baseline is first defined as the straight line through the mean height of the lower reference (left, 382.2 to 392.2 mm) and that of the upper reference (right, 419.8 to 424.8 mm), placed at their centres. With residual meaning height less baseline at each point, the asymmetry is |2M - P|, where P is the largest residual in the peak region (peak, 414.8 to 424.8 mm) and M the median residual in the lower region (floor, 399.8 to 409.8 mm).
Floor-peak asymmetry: 4.5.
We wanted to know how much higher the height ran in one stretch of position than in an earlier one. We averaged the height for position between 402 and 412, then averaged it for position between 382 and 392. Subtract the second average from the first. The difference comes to -5.7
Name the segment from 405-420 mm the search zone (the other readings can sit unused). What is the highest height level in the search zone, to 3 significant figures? 88.8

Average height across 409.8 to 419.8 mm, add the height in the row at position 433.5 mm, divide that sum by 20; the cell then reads 8.81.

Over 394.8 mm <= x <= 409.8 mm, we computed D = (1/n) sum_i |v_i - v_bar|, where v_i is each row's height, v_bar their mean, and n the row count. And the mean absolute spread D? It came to 2.3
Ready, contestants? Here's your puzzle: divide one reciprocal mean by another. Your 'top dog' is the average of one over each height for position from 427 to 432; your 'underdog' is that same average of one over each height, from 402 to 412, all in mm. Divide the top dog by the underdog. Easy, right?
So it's 1.05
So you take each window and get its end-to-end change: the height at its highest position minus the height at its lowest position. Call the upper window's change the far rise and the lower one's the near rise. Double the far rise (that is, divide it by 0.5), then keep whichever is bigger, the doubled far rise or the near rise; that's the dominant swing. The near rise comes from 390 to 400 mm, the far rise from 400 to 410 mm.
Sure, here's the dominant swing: 3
